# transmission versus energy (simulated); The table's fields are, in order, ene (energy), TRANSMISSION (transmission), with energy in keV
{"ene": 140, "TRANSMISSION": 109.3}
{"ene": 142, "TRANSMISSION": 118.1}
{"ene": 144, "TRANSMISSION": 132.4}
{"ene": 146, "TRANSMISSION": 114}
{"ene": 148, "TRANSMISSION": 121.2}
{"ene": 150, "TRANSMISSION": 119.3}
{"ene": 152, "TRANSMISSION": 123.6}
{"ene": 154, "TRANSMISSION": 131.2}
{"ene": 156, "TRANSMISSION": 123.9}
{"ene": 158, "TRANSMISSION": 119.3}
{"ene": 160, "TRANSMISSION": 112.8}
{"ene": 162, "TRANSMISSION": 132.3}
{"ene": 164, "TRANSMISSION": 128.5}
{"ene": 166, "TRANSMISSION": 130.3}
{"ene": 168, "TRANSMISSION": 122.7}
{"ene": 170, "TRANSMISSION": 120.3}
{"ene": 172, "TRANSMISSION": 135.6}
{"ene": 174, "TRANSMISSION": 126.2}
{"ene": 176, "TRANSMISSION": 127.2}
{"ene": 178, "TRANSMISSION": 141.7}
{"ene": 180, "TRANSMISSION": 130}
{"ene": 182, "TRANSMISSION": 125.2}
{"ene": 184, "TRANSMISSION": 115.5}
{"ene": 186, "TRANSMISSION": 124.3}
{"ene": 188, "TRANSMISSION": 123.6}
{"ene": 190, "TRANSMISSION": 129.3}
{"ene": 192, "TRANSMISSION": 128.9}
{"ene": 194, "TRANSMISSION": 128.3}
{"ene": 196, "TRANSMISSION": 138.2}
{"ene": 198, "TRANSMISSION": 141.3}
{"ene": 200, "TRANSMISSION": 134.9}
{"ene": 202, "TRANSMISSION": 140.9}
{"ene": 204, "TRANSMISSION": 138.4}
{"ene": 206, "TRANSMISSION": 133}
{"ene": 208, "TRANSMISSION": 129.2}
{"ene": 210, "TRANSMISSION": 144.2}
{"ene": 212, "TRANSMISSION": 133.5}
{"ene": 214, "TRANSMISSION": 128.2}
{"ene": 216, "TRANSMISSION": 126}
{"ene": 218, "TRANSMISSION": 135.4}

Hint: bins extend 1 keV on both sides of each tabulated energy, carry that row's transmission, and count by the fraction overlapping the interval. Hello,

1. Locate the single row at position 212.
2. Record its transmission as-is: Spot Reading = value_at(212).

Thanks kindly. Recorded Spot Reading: 133.5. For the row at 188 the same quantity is 123.6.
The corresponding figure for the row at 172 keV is 135.6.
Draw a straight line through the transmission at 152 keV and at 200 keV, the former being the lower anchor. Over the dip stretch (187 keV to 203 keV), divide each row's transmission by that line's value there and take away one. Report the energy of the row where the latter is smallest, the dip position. 188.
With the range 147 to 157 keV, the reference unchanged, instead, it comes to 150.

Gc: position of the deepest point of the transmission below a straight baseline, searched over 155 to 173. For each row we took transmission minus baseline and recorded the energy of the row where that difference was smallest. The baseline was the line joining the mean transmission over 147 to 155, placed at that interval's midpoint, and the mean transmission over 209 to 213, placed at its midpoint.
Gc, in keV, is 160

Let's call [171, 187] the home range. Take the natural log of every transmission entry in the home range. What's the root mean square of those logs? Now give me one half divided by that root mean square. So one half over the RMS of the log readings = 0.103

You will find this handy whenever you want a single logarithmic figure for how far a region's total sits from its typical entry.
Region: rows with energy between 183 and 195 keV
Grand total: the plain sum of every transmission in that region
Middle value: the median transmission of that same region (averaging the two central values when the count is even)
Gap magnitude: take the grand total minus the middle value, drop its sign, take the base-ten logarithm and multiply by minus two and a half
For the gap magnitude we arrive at -6.99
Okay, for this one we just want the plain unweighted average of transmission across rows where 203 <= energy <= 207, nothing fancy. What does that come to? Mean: 136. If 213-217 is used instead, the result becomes 127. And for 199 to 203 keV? 138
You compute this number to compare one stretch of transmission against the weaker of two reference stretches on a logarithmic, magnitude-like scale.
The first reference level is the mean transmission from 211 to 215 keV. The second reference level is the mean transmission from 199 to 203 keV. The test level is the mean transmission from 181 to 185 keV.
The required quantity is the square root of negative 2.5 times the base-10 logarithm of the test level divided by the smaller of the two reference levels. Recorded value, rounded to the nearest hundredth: 0.30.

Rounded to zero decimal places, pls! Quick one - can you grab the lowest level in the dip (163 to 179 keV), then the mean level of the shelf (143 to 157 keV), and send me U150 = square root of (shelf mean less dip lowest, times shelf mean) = 20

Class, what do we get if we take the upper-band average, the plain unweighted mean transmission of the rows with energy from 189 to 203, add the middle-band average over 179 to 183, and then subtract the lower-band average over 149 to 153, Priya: 141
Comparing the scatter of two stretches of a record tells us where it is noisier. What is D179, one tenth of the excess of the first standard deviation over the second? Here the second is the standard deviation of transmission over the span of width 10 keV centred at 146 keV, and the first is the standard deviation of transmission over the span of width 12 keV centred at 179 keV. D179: 0.16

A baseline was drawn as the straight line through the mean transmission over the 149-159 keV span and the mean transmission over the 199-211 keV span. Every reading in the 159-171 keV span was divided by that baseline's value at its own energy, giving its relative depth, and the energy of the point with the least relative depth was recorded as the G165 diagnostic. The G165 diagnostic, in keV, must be 160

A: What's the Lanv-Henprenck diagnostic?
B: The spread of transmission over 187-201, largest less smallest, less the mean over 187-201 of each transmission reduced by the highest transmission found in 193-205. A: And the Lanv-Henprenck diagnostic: 26.9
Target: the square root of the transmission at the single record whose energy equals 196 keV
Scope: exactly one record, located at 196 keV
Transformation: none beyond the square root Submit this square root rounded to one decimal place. 11.8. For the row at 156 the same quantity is 11.1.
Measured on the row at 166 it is 11.4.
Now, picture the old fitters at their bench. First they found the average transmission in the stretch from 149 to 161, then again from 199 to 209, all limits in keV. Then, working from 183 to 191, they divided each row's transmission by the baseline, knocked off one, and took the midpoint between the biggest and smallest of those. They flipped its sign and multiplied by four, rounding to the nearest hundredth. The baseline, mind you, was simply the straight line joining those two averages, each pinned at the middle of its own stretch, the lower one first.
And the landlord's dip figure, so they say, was 0.25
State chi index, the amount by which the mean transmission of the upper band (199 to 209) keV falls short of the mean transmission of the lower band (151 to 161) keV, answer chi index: -13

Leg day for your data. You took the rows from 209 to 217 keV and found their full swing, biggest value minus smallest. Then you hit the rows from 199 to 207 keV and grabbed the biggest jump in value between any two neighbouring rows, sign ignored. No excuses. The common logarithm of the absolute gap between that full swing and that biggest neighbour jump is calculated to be 1.1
